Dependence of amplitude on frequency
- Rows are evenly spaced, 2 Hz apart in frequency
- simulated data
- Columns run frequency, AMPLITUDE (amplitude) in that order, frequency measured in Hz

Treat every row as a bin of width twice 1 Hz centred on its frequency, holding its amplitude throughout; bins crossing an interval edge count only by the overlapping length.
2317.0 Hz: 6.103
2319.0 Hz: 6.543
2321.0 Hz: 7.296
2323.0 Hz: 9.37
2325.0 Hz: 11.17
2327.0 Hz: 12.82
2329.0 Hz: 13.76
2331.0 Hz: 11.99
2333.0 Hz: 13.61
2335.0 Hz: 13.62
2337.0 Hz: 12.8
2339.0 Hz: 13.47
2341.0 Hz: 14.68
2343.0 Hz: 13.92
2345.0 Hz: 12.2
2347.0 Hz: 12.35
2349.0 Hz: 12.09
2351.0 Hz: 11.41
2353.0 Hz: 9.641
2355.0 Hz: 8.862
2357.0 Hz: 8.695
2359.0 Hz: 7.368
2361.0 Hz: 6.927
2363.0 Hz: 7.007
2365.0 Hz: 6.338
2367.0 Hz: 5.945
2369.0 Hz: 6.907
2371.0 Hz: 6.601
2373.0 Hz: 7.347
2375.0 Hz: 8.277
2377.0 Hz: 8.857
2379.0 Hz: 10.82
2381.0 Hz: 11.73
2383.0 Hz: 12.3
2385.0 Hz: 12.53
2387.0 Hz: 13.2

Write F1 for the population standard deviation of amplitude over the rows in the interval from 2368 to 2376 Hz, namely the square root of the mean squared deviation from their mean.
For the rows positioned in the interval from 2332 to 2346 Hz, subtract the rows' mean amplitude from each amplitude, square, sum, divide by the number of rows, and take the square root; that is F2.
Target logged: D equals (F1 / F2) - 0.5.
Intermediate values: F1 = 0.63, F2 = 0.7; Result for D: 0.36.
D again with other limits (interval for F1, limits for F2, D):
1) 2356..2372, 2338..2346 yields 0.35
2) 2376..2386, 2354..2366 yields 0.93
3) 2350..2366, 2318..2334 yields 0.11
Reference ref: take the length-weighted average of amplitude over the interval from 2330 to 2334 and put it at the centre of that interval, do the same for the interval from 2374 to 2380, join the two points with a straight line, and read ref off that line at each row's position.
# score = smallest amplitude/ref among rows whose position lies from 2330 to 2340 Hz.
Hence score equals 0.93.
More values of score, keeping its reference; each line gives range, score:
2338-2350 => 1.03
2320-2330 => 0.53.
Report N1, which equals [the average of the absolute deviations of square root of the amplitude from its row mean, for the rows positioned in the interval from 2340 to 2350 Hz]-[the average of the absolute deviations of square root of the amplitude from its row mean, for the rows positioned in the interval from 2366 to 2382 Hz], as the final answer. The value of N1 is -0.14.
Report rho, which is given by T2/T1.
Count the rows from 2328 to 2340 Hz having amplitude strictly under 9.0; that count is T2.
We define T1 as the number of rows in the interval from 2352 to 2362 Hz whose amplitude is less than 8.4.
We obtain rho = 0.00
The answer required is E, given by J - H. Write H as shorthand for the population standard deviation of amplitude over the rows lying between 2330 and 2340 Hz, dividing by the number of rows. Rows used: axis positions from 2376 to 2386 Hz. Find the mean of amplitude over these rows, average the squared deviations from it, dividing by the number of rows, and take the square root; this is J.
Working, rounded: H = 0.6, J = 1.33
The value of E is 0.70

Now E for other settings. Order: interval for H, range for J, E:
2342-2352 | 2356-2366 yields -0.04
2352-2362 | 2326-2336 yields -0.33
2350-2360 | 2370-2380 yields 0.12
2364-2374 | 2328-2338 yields 0.20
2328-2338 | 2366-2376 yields 0.10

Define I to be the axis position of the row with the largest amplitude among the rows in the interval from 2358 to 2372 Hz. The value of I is 2359.0 Hz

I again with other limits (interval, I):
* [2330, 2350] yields 2341.0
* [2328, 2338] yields 2329.0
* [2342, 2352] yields 2343.0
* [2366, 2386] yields 2385.0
